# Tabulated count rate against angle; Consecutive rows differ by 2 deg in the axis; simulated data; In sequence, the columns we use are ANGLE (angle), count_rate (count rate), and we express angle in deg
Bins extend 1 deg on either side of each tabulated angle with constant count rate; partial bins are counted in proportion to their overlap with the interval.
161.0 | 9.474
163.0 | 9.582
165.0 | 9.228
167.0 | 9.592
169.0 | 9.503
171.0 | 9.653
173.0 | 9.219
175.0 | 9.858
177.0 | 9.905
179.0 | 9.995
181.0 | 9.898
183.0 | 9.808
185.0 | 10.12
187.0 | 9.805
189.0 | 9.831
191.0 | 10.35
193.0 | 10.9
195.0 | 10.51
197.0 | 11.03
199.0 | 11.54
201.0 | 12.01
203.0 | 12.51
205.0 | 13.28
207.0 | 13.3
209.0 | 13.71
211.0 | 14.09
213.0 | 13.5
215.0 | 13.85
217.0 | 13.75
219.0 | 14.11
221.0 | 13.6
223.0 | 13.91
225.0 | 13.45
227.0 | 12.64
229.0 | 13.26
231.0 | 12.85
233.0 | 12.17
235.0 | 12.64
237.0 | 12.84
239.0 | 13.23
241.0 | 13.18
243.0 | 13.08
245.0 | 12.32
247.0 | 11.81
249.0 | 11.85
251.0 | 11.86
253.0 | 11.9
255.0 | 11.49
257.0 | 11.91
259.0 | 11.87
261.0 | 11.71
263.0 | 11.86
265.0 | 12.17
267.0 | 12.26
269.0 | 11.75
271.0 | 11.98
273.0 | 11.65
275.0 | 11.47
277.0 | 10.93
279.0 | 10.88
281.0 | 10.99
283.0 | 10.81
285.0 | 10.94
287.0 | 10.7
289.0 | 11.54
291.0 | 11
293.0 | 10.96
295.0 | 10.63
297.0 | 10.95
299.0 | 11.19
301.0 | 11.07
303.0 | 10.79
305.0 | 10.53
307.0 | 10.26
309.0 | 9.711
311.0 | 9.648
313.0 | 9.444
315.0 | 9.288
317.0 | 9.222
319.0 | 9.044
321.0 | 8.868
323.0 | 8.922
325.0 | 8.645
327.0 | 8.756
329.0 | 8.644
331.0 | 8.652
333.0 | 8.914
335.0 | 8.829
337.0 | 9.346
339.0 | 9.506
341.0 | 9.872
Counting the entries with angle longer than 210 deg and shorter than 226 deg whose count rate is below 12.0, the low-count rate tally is 0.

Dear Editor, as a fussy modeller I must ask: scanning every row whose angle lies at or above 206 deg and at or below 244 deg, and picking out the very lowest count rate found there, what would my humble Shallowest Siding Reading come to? 12.17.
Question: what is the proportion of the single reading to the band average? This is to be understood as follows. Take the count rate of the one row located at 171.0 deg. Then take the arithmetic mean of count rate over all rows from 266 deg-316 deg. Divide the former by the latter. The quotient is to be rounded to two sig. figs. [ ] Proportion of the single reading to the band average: 0.89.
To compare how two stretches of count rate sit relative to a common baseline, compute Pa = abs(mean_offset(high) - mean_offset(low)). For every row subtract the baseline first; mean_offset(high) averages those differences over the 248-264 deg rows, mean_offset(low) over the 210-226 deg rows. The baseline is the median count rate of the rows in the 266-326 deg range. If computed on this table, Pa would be 2.0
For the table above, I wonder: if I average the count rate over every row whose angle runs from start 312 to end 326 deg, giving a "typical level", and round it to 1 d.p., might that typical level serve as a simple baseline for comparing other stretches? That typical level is 9.1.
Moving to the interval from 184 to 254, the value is 12.4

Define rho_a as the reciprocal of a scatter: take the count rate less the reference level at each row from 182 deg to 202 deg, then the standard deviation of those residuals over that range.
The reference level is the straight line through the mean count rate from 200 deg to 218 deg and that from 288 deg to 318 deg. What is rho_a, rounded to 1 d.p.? 1.1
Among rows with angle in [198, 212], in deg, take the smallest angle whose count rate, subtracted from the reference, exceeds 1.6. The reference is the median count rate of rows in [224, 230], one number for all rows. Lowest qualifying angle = 199.0 deg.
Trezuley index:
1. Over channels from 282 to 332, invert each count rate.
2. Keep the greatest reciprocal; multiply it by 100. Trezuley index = 11.6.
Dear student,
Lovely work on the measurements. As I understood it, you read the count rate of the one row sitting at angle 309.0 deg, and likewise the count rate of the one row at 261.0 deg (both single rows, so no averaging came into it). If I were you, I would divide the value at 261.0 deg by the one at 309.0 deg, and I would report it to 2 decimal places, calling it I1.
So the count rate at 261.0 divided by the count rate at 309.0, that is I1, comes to 1.21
